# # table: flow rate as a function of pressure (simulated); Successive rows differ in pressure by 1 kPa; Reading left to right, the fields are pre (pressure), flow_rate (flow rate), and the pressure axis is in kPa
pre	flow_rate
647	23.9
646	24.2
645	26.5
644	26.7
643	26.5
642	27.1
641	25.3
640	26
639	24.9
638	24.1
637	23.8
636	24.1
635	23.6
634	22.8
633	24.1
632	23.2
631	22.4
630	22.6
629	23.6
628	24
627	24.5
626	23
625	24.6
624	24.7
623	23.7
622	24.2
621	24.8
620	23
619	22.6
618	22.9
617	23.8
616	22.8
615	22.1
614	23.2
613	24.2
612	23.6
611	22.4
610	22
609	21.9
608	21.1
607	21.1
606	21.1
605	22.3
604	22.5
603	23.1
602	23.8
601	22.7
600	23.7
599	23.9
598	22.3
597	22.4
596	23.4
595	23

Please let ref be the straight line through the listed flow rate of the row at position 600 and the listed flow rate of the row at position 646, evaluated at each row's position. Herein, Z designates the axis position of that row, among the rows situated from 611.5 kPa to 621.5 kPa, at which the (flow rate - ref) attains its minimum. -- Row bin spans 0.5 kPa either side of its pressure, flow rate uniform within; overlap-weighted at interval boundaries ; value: 615 kPa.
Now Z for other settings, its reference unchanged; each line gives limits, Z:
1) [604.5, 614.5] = 608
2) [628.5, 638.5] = 631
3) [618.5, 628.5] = 619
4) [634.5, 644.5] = 635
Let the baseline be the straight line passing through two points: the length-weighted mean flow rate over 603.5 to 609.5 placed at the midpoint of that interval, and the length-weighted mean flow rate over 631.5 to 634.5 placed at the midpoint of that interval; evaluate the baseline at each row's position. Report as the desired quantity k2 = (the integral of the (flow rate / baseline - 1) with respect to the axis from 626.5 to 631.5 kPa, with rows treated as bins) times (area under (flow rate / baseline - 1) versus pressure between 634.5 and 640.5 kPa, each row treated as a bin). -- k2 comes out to 0.013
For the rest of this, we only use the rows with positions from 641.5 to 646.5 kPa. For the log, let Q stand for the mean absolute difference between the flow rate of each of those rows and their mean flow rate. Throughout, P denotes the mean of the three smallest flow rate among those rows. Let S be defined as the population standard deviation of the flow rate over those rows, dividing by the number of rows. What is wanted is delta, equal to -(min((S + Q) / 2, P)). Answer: -0.9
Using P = 25.7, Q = 0.80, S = 1.0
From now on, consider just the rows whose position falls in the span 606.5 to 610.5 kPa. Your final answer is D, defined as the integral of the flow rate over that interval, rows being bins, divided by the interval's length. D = 21.5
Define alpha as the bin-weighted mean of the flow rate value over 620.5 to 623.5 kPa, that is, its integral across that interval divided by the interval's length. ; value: 24.2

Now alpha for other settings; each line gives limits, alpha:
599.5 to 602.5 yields 23.4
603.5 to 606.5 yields 22.0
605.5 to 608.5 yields 21.1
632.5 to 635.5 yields 23.5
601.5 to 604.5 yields 23.1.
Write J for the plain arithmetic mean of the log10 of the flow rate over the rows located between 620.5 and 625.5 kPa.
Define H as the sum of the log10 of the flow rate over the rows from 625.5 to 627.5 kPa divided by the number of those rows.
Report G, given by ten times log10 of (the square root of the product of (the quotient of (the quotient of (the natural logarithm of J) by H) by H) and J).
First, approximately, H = 1.38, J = 1.39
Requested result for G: -3.10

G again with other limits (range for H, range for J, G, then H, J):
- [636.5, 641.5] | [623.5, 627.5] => -3.18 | 1.39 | 1.38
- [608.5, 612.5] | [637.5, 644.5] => -2.87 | 1.35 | 1.41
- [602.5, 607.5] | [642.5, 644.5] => -2.76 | 1.34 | 1.42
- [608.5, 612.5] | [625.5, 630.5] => -3.12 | 1.35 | 1.37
